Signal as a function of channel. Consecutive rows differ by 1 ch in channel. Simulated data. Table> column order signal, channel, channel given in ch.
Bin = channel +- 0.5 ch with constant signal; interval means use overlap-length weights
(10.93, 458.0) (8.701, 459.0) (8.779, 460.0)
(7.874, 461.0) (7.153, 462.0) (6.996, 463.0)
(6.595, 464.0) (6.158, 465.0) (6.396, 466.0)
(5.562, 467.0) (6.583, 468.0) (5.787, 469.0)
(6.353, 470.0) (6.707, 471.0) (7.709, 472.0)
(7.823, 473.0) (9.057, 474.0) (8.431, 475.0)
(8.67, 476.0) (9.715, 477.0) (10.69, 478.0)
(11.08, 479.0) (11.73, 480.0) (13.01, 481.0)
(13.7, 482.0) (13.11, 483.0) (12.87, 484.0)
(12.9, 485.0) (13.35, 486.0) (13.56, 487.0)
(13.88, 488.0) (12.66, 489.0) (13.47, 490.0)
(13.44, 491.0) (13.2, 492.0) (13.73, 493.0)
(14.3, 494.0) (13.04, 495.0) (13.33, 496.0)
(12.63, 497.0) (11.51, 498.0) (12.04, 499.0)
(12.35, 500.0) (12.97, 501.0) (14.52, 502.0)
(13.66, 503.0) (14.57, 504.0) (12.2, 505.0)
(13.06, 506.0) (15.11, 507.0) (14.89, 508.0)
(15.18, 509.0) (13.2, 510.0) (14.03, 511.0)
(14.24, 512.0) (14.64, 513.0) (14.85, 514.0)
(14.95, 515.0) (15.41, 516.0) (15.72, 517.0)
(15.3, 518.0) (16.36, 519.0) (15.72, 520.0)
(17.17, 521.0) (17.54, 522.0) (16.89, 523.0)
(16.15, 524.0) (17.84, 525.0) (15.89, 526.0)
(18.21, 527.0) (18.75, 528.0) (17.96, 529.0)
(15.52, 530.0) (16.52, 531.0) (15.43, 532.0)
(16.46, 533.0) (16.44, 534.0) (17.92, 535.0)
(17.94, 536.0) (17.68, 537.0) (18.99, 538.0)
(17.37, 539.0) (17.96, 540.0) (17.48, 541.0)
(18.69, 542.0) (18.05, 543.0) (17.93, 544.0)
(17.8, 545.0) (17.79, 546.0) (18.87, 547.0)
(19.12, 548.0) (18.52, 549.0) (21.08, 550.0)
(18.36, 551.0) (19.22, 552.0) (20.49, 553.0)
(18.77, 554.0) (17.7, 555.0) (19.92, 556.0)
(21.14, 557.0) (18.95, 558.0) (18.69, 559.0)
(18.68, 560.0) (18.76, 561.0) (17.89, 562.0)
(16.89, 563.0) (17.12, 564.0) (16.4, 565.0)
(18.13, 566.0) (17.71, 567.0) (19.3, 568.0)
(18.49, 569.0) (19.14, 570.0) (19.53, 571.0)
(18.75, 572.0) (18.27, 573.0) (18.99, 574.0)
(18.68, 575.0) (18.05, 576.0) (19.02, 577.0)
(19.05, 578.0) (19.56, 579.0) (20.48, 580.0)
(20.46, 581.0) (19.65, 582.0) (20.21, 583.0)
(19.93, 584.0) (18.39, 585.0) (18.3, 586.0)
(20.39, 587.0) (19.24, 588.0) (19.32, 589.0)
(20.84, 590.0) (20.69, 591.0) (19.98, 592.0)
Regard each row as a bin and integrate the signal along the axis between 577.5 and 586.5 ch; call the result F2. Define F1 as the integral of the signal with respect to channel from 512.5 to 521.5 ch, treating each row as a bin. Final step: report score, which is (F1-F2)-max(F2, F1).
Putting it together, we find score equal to -212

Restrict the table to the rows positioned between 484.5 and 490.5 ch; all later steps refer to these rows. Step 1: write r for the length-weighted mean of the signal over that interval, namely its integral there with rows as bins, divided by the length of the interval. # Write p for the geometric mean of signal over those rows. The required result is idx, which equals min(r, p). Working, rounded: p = 13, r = 13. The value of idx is 13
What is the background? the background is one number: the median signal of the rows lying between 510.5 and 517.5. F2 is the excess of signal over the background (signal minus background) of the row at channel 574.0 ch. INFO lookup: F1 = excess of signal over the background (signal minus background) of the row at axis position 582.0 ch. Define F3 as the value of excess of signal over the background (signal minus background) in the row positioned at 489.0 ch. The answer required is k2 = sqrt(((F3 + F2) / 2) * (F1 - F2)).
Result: 0.8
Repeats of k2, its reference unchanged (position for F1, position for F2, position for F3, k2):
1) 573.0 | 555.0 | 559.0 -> 1.4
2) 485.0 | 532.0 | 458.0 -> 2.1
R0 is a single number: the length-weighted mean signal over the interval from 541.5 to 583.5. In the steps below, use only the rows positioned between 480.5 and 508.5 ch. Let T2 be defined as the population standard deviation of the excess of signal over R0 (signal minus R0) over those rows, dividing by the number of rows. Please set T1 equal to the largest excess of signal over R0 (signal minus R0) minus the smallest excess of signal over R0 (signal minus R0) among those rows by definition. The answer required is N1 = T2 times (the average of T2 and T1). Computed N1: 1.8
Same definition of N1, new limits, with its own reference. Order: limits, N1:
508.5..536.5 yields 4.8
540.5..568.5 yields 3.3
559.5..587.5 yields 2.6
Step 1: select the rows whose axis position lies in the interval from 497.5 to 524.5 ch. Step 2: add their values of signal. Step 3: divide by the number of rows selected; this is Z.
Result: 14.6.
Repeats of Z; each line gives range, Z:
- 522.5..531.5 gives 17.1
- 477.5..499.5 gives 12.9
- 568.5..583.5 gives 19.2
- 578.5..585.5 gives 19.8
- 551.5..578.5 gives 18.7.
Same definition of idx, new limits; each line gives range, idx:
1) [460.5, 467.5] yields 7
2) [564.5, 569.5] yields 18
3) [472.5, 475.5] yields 8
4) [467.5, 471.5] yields 6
